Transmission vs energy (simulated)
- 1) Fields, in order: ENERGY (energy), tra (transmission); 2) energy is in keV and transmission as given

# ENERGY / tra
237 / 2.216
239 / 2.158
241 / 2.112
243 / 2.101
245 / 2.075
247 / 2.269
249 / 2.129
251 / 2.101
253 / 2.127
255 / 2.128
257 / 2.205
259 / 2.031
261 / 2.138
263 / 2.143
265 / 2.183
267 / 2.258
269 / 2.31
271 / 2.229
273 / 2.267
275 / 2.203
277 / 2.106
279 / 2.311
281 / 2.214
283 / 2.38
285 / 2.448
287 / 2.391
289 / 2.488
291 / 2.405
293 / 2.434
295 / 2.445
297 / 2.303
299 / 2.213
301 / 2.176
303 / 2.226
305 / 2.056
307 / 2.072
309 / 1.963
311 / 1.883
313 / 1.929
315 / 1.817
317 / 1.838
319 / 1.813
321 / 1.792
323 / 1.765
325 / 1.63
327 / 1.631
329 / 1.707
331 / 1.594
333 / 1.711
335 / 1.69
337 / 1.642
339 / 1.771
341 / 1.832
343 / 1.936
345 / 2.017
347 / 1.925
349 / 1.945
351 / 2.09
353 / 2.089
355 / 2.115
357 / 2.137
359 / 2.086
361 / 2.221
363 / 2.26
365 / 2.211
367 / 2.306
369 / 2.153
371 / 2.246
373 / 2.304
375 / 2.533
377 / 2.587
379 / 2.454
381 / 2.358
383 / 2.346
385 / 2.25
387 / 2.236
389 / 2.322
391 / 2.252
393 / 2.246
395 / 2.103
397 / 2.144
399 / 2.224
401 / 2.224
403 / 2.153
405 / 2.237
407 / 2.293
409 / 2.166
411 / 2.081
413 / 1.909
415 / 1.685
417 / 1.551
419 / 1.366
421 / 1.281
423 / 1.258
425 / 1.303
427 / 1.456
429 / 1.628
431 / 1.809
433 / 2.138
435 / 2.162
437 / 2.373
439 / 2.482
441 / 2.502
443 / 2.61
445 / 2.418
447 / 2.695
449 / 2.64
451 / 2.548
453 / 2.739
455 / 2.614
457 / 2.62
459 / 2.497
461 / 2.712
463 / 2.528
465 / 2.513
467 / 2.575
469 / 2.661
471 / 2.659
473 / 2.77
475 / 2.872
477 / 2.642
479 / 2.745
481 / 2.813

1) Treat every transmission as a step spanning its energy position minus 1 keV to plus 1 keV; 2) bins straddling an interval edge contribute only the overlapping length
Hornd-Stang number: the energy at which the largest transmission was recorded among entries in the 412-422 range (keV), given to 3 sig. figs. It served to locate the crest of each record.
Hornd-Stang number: 413 keV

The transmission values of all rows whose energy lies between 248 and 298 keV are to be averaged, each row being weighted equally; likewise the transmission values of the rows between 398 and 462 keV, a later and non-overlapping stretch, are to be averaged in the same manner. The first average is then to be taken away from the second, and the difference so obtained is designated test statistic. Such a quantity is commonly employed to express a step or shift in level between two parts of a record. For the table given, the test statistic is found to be -0.1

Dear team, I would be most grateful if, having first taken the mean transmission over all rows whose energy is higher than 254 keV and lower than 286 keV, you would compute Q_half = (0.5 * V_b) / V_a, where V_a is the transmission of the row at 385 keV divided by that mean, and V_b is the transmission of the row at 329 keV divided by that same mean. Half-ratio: 0.38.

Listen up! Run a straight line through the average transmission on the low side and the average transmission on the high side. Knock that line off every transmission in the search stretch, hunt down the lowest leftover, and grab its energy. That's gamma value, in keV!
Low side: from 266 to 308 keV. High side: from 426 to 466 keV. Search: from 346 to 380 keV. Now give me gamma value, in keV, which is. 347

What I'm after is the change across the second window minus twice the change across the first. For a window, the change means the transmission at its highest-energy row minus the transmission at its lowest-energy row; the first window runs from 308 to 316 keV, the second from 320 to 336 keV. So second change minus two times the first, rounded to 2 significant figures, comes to 0.19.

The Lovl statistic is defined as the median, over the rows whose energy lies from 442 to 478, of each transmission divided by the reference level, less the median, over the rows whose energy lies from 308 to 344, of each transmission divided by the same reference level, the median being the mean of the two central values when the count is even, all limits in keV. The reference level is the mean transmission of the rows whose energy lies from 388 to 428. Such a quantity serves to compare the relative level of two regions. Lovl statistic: 0.44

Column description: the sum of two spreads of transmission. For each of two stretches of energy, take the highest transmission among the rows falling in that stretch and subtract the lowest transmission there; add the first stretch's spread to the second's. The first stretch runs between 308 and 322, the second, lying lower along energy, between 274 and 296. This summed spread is 0.6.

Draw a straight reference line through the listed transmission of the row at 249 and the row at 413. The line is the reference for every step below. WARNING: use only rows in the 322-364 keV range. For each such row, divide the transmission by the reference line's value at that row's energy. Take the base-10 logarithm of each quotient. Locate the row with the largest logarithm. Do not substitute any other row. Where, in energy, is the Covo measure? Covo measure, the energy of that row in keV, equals 363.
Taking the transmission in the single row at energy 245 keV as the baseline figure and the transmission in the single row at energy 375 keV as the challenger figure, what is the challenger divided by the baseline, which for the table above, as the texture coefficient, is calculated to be 1.22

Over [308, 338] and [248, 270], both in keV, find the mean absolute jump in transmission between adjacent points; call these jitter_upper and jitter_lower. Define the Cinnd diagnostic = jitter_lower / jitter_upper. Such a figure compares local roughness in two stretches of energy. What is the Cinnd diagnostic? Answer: 1.0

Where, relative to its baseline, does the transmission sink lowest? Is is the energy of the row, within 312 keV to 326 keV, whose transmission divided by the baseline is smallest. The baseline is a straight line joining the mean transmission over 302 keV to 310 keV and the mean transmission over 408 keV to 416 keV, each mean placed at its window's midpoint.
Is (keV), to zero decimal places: 325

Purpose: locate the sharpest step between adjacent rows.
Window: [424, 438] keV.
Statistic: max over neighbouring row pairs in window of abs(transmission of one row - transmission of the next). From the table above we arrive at 0.33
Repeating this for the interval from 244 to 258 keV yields 0.19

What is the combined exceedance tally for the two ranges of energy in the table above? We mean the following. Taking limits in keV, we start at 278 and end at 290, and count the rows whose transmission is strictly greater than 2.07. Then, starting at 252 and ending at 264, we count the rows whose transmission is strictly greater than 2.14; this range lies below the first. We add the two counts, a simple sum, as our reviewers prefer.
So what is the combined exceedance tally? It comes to 8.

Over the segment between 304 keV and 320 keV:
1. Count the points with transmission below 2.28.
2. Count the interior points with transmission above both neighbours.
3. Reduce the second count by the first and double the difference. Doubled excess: -10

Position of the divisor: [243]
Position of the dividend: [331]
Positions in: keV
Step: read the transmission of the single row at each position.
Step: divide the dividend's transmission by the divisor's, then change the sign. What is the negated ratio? -0.76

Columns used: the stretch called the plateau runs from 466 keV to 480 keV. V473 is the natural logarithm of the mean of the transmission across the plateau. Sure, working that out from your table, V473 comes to 0.99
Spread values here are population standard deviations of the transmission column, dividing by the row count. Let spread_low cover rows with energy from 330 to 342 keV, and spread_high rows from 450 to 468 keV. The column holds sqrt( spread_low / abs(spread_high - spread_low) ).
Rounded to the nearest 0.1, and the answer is 5.8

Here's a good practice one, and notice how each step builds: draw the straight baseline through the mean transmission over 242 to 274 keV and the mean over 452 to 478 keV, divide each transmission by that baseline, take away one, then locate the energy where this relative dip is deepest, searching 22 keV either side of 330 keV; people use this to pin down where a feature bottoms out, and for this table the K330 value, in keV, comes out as 331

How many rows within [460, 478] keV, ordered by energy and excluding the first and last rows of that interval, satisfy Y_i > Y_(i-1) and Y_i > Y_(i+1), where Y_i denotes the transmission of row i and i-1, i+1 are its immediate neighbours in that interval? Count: 2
